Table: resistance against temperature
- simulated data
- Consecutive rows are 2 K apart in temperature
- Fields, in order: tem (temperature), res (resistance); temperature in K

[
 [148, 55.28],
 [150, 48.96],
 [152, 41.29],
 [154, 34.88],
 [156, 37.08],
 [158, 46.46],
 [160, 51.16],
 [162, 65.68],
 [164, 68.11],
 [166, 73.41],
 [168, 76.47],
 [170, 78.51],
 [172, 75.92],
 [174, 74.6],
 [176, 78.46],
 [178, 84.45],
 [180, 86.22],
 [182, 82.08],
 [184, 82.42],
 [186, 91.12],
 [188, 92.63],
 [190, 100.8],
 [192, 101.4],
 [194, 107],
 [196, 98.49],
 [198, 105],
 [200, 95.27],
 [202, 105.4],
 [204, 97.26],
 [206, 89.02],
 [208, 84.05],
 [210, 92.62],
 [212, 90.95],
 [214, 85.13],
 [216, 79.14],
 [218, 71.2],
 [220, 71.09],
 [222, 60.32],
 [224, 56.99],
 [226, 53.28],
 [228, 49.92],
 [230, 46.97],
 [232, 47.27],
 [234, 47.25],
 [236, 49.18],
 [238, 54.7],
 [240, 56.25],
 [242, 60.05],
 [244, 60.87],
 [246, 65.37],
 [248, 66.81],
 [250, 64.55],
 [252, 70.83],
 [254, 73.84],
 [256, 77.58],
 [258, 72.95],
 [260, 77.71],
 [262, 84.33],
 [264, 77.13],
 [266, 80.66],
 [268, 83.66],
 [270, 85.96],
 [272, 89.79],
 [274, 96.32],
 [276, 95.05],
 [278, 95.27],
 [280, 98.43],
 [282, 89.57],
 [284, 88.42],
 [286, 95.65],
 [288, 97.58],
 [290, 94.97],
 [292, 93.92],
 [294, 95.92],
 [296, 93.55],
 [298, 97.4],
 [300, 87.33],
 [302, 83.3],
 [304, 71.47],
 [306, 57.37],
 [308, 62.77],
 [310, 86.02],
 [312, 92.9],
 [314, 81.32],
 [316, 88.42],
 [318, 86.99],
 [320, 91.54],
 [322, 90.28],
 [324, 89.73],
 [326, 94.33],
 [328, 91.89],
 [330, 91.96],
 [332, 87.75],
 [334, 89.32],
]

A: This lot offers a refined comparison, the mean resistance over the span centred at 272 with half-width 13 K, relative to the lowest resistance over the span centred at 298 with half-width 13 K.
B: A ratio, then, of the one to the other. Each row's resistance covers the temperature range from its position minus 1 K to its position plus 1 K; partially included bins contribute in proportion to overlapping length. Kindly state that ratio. 1.53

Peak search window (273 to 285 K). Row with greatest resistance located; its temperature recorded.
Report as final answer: 280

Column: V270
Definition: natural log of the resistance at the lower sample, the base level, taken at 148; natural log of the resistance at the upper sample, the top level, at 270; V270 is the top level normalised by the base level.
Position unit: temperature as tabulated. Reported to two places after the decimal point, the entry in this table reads 1.11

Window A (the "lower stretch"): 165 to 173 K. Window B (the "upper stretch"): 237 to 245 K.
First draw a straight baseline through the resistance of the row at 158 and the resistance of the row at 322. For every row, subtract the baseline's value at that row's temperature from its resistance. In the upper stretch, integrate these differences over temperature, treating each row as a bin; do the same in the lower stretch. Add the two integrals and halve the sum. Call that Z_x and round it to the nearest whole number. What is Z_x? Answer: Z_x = 64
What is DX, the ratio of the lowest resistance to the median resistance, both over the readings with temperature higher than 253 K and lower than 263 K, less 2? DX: -1.06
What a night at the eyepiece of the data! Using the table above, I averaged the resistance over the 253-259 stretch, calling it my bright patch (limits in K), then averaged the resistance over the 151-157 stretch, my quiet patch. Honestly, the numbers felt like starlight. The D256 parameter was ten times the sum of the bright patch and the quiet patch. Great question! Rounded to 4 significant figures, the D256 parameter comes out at 1125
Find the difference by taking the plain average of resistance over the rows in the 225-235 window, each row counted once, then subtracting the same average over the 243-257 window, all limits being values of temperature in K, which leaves -20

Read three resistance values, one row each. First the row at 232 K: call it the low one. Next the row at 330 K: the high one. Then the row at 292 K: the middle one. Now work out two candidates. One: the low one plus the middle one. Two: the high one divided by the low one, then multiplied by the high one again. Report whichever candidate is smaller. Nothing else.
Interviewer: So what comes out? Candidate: 141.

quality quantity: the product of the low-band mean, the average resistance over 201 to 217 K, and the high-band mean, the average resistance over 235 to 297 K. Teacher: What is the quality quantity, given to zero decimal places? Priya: 7256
